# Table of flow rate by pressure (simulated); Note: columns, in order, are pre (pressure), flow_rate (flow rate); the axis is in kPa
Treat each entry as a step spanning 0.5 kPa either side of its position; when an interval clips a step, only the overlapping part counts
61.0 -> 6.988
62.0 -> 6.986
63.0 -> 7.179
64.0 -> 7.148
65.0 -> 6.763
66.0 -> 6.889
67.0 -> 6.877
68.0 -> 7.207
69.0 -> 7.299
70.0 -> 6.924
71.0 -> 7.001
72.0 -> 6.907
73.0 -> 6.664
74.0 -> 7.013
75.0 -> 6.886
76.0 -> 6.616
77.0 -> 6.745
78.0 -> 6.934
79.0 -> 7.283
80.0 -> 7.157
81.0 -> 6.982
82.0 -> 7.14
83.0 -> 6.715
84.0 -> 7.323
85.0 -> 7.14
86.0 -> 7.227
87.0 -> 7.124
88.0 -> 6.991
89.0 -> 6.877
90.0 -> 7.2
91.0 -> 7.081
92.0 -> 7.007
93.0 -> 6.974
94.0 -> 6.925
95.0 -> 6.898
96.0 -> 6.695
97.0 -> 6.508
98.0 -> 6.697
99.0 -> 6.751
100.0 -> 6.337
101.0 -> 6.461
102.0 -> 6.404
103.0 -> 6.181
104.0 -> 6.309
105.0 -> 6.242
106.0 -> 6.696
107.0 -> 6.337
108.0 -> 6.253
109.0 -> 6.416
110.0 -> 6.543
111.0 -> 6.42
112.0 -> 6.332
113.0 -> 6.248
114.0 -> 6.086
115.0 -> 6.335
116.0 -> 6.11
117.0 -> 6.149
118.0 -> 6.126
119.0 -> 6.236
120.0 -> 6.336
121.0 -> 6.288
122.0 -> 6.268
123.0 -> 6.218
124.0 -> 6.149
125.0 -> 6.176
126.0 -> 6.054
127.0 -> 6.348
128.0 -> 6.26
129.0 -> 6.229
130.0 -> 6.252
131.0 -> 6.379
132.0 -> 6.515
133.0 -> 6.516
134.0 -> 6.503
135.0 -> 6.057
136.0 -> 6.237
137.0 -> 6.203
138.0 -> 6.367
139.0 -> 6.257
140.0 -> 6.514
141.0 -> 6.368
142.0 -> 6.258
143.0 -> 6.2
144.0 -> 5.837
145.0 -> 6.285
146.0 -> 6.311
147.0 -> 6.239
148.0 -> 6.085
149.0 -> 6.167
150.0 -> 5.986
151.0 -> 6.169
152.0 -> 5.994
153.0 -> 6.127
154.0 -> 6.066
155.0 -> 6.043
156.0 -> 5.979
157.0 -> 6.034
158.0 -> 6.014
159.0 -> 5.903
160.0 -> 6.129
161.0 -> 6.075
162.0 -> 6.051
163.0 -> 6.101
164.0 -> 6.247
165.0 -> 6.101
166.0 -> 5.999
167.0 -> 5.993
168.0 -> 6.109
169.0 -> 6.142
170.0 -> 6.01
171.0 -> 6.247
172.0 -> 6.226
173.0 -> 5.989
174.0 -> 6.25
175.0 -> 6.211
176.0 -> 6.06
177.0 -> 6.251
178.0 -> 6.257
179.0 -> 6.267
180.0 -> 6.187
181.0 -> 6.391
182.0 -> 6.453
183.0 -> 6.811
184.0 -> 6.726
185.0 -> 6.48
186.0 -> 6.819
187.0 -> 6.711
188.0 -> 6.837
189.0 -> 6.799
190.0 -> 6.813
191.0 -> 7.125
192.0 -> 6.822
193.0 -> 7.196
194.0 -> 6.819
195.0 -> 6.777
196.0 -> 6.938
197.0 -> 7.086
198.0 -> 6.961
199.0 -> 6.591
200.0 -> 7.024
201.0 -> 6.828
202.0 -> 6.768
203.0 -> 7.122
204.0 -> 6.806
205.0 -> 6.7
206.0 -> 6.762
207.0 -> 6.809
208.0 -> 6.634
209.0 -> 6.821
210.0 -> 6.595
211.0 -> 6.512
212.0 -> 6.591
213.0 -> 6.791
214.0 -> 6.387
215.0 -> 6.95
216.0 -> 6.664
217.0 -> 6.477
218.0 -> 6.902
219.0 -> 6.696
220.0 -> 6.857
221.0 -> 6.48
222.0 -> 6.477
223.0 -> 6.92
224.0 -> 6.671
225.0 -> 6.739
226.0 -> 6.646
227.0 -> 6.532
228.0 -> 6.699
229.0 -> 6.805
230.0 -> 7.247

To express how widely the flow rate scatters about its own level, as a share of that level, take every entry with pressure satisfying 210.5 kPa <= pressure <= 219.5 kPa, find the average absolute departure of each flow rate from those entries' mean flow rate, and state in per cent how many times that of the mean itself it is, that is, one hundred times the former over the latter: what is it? 2.3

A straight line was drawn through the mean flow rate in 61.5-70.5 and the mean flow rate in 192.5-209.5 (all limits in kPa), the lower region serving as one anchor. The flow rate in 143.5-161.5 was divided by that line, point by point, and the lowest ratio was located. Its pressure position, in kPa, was 144.0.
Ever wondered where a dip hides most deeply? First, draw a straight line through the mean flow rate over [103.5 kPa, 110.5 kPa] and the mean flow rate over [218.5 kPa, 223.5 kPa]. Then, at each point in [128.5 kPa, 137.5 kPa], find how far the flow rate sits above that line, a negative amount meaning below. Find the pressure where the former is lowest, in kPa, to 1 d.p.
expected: 135.0 kPa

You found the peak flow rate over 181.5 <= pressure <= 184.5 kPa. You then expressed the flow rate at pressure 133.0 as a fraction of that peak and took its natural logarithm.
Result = -0.04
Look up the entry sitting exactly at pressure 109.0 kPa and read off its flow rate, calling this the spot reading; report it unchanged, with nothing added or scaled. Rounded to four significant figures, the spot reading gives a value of 6.416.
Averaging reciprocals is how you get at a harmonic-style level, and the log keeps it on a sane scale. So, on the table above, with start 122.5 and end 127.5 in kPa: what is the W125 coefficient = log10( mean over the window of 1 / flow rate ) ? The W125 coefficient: -0.792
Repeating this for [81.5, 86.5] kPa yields -0.851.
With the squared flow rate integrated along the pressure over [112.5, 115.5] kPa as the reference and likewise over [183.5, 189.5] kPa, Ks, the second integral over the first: 2.3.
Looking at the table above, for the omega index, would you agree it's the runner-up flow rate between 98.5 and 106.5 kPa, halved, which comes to 3.35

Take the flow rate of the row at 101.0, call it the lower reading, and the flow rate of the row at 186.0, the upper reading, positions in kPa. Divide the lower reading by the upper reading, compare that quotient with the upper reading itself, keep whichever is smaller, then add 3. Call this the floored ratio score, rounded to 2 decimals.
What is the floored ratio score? 3.95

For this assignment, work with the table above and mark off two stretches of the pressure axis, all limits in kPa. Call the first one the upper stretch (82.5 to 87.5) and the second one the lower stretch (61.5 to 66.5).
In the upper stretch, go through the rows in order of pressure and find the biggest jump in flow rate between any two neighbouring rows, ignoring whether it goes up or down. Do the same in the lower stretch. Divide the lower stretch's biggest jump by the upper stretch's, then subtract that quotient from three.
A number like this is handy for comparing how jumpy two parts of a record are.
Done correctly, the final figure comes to 2.4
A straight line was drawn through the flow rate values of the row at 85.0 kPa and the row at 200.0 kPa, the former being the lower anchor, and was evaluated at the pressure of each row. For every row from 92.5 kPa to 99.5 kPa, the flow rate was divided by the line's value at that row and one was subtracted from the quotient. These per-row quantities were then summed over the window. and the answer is -0.34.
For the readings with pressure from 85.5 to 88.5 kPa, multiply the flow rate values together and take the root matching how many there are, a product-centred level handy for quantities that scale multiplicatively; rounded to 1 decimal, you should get 7.1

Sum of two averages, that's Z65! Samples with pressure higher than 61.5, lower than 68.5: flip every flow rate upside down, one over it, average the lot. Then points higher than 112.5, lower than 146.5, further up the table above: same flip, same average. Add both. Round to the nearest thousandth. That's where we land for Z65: 0.303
